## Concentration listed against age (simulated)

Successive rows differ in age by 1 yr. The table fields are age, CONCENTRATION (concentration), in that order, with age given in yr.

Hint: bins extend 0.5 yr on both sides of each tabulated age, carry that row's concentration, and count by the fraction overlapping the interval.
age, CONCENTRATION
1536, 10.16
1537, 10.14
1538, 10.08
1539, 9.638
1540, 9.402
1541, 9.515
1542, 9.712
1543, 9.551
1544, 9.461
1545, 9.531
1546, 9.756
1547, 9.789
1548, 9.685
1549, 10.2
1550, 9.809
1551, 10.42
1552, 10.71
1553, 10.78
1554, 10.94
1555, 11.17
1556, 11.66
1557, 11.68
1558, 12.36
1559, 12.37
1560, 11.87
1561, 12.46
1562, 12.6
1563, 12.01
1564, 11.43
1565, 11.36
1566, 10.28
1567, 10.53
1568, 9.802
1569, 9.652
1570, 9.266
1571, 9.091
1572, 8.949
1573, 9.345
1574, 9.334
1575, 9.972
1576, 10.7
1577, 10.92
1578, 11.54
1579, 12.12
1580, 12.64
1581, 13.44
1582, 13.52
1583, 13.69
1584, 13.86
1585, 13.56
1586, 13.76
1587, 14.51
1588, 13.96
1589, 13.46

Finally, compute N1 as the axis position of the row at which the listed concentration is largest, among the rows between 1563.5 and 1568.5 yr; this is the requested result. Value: 1564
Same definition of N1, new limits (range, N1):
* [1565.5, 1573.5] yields 1567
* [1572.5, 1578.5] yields 1578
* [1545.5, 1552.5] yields 1552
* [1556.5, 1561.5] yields 1561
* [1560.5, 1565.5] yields 1562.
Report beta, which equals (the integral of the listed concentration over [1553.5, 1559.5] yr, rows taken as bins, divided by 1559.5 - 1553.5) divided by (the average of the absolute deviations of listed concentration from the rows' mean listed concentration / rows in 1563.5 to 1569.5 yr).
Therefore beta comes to 20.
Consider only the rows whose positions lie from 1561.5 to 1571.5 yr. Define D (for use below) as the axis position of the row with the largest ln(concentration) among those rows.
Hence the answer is 1562 yr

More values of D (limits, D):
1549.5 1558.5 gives 1558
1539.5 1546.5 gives 1546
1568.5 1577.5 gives 1577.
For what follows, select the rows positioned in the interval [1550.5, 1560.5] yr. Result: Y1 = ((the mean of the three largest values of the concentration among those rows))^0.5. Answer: 3.5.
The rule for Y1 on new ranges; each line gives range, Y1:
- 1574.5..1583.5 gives 3.7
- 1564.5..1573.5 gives 3.3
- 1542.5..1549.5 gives 3.1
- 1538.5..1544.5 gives 3.1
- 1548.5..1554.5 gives 3.3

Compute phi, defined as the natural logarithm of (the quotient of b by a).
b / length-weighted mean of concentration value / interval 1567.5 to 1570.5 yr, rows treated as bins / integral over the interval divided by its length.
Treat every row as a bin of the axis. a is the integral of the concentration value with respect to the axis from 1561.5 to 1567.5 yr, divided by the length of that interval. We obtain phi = -0.17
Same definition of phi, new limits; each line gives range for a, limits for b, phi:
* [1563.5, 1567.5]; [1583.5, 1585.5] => 0.23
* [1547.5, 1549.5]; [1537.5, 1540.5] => -0.02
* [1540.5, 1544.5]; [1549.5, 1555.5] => 0.11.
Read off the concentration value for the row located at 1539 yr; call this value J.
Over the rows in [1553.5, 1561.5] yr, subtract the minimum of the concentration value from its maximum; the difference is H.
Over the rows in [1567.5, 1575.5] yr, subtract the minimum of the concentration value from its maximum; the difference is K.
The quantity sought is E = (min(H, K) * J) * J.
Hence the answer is 95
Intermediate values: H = 1.5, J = 9.638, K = 1.0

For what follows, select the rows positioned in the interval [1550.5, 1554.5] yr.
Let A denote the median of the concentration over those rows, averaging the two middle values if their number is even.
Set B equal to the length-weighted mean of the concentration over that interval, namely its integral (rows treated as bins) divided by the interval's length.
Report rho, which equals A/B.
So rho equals 1.00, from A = 10.7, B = 10.7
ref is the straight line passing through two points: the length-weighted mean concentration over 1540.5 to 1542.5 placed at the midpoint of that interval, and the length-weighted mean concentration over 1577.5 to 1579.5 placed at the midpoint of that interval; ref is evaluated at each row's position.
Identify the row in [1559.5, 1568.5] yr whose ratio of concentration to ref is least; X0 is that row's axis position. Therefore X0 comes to 1568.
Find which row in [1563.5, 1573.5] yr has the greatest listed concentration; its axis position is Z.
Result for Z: 1564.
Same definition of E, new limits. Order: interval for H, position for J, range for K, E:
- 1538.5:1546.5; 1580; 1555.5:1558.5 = 57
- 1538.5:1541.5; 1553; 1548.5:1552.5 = 27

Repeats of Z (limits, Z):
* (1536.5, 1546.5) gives 1537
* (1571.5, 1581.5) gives 1581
